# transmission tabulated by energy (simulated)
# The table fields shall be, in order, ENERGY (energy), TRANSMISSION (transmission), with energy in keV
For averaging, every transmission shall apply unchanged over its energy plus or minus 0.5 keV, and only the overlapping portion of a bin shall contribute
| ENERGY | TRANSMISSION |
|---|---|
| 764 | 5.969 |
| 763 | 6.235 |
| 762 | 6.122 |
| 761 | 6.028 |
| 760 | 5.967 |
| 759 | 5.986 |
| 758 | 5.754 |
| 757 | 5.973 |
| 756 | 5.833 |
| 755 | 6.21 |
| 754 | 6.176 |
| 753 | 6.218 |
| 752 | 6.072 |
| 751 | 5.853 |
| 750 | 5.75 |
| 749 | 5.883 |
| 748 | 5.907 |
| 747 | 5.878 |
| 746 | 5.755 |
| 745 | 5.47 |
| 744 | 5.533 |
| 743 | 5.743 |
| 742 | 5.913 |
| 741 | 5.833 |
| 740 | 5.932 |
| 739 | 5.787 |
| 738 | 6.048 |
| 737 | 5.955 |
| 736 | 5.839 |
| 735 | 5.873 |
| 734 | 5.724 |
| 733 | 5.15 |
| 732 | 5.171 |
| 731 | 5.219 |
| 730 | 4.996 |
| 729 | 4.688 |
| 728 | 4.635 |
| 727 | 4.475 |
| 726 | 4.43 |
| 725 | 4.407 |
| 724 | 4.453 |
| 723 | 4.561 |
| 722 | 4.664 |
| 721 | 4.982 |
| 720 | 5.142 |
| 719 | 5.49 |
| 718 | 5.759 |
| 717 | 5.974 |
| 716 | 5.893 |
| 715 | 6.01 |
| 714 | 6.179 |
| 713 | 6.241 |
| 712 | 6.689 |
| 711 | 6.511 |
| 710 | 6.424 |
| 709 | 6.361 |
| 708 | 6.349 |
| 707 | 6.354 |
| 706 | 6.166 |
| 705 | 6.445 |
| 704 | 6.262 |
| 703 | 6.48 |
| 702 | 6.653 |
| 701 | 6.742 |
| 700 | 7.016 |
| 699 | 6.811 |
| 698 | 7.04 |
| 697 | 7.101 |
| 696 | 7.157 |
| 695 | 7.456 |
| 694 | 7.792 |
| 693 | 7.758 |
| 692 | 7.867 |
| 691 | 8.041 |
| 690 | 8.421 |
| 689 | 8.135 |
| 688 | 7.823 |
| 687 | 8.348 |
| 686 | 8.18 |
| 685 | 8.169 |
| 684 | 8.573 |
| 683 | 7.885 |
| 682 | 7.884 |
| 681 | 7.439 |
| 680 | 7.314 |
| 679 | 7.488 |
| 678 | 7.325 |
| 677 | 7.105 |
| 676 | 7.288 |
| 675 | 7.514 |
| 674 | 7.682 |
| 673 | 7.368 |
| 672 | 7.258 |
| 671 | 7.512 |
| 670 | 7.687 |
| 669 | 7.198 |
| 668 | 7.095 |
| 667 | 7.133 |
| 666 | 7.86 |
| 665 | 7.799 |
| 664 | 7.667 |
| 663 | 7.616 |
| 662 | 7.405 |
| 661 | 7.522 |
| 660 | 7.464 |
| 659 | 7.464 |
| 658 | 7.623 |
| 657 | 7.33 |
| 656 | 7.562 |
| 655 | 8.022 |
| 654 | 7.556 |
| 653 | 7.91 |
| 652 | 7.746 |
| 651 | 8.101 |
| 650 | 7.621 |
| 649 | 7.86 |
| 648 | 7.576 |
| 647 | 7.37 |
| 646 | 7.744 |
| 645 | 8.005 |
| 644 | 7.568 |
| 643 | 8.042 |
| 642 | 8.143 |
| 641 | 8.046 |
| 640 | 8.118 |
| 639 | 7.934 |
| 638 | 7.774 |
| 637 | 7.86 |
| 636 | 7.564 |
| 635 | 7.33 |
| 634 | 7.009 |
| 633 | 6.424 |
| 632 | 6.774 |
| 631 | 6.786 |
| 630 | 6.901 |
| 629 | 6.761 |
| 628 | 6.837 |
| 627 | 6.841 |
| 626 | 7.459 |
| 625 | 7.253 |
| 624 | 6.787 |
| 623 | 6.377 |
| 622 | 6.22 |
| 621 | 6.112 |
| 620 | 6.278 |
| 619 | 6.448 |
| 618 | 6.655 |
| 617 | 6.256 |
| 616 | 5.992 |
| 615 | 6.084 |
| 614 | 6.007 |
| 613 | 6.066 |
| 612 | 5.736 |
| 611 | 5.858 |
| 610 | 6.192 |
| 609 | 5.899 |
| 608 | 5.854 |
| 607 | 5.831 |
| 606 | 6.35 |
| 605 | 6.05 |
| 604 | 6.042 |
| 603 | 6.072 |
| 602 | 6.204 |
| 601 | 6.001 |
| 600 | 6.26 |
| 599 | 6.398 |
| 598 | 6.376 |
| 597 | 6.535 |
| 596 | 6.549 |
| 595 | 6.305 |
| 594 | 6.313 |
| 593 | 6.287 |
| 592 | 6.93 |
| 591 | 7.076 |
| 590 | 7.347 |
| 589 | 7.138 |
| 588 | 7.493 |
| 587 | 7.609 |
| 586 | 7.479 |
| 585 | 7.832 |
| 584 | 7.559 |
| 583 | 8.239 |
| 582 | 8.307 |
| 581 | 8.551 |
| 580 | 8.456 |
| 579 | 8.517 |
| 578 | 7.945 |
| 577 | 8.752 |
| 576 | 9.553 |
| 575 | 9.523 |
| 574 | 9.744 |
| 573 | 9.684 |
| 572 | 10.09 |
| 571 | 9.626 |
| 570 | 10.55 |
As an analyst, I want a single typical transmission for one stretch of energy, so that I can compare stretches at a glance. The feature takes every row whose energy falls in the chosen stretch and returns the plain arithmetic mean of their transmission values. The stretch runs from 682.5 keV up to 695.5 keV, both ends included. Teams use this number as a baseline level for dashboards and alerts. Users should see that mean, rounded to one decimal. 8.0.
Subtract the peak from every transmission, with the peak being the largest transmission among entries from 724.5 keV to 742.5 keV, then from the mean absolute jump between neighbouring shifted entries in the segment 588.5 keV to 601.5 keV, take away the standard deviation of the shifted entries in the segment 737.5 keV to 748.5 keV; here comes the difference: 0.01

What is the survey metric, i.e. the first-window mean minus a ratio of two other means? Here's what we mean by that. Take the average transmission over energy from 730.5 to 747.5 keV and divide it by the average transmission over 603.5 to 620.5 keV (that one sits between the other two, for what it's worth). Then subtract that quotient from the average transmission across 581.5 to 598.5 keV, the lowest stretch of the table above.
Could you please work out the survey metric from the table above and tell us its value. 6.2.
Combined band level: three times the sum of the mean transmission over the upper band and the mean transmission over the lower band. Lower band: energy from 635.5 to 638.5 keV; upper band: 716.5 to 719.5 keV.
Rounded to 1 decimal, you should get 40.4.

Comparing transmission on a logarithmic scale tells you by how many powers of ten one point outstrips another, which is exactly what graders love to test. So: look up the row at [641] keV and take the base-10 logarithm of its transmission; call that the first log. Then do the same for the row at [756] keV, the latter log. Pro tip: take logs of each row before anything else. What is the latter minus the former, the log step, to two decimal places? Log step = -0.14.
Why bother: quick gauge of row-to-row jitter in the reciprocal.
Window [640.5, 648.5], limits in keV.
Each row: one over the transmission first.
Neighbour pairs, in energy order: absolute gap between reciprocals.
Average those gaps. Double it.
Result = 0.0093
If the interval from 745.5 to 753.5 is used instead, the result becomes 0.0063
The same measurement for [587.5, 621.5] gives 0.0094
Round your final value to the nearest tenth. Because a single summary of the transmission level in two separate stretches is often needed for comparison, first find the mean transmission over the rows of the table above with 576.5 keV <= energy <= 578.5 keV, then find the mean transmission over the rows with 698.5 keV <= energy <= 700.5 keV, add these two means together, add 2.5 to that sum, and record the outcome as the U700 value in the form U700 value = 17.8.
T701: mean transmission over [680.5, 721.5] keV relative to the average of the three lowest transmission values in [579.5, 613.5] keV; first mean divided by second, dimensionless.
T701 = 1.19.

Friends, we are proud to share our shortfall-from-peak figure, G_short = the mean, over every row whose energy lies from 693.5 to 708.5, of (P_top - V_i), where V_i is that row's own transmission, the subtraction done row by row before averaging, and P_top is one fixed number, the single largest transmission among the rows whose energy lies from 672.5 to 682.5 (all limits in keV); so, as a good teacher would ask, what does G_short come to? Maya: 1.1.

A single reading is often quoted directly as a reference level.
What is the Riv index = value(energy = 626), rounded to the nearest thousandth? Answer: 7.459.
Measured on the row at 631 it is 6.786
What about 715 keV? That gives 6.010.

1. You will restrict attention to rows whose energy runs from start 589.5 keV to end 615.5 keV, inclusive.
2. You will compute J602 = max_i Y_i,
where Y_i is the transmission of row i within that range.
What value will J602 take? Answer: 7.347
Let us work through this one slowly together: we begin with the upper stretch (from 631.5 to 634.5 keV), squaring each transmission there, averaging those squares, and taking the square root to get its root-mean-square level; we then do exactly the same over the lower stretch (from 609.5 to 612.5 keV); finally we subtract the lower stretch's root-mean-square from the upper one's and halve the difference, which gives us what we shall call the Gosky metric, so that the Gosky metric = 0.4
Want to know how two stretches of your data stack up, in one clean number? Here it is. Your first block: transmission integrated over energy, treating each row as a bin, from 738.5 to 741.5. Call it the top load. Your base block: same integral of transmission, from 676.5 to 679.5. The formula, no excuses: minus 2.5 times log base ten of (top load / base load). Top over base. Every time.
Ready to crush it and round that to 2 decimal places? 0.24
